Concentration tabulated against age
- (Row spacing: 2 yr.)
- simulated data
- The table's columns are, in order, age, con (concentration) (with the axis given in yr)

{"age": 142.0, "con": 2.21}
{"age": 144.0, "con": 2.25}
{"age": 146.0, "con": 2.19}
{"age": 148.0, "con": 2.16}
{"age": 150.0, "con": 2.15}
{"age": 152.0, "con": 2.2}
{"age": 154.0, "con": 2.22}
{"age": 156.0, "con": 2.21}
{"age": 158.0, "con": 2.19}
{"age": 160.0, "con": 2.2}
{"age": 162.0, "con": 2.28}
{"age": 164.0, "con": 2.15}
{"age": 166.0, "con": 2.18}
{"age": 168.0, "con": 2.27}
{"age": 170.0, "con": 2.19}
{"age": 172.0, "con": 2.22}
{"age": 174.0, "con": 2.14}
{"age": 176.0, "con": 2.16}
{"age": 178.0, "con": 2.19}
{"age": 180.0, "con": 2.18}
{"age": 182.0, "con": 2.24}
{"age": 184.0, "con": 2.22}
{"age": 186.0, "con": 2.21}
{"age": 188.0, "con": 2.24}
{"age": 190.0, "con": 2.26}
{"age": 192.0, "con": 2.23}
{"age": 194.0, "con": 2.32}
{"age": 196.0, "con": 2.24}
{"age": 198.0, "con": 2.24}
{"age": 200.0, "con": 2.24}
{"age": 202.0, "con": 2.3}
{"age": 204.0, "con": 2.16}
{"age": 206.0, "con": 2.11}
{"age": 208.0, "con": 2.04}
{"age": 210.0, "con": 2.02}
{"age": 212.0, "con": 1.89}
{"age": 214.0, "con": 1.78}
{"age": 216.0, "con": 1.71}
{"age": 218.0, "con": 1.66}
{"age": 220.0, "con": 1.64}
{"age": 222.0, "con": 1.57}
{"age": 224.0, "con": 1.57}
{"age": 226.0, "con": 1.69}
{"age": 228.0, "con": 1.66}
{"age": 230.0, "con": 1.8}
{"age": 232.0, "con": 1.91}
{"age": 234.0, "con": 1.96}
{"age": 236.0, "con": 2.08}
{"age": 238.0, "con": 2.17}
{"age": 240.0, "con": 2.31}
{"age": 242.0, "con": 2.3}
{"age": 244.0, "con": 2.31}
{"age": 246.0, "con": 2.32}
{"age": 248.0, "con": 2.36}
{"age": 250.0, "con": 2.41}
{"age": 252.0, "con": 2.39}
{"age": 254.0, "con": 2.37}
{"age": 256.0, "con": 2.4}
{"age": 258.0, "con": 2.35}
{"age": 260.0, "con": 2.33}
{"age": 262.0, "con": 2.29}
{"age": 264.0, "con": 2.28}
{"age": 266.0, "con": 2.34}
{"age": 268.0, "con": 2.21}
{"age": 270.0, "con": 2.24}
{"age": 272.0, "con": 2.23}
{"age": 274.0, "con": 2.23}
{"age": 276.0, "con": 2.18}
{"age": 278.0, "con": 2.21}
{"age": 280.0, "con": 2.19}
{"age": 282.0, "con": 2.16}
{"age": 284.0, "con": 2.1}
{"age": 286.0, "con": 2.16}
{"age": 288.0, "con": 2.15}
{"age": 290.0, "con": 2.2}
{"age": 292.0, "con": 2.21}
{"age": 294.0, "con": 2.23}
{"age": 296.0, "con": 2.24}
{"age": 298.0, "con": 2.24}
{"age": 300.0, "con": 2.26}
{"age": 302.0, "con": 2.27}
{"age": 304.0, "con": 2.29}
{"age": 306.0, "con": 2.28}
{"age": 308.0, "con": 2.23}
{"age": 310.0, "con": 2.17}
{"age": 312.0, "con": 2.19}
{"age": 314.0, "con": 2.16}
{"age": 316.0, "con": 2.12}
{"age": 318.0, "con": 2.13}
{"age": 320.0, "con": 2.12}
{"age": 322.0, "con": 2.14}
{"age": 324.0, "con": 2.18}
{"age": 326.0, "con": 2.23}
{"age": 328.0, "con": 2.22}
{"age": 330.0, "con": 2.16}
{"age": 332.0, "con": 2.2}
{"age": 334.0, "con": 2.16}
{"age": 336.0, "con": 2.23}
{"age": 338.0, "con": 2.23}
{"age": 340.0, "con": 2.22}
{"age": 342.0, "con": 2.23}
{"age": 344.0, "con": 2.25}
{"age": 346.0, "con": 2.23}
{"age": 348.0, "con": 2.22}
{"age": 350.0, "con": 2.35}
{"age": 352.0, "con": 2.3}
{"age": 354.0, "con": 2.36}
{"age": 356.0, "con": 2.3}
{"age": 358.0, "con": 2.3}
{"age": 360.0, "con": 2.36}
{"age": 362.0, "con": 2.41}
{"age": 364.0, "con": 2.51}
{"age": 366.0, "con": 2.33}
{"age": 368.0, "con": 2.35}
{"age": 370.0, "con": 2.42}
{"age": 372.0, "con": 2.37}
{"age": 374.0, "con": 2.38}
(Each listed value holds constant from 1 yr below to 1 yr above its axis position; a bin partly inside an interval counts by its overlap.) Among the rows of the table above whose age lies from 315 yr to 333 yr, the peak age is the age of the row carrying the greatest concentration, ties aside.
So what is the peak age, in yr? 326.0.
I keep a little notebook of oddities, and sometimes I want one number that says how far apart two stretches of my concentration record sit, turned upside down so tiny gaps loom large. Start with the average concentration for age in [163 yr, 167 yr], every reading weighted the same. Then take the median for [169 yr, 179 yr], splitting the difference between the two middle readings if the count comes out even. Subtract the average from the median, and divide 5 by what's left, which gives 200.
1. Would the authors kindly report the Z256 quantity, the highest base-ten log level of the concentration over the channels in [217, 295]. 0.382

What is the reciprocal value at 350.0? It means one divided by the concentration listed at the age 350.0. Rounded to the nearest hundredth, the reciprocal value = 0.43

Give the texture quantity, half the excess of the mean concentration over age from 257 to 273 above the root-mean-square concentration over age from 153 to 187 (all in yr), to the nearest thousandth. 0.040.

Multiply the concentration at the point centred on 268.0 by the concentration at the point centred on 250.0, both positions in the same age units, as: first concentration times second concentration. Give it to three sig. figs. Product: 5.33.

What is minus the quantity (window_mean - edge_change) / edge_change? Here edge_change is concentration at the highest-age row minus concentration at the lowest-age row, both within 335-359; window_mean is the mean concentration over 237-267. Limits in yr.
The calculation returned -32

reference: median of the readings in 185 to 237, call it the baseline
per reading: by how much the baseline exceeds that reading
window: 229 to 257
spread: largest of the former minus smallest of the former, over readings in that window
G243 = 0.61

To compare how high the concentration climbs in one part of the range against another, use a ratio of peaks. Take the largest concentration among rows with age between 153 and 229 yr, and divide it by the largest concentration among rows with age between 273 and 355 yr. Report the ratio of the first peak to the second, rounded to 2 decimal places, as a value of 0.98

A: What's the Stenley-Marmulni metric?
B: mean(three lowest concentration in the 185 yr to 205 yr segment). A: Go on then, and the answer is 2.20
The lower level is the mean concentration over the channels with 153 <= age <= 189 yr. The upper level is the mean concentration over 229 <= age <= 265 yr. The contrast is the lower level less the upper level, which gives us 0.0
